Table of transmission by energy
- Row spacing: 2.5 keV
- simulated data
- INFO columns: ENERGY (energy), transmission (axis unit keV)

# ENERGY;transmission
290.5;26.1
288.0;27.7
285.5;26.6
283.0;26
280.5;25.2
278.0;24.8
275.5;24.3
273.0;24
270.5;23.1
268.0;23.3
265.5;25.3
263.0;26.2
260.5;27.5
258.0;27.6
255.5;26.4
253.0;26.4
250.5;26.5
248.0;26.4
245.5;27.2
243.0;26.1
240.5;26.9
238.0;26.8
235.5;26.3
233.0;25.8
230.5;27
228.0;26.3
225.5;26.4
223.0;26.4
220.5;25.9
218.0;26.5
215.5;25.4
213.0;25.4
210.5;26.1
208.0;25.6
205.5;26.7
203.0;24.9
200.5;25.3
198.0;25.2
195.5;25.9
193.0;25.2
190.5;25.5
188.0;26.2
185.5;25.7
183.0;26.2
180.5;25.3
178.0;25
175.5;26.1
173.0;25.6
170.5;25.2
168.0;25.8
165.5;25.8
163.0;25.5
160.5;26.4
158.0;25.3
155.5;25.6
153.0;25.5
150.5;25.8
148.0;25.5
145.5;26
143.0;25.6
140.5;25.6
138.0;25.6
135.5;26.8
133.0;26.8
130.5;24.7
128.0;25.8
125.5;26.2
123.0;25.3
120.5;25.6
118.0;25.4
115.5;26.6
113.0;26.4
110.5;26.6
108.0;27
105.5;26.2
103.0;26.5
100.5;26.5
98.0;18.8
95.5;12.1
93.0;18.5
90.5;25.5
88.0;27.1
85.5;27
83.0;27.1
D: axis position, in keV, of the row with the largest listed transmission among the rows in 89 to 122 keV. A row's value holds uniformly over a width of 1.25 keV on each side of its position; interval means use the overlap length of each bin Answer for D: 108.0 keV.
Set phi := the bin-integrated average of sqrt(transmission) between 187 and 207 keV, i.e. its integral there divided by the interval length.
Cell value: 5.06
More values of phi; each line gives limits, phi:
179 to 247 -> 5.10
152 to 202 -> 5.06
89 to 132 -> 4.92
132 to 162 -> 5.09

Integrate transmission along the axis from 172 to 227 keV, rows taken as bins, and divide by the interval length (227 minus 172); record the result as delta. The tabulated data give 25.8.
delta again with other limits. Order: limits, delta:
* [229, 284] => 25.9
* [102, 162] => 25.9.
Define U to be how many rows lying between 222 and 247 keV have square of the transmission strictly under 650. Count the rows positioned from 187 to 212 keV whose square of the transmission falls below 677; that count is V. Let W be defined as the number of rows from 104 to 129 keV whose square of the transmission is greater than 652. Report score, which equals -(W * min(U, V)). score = 0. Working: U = 0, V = 7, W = 8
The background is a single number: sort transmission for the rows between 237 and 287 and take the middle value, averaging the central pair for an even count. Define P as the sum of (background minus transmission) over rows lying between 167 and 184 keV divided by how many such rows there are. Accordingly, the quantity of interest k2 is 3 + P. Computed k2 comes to 3.7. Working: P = 0.70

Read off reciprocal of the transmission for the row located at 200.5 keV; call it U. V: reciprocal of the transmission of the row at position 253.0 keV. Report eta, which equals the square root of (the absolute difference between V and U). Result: 0.041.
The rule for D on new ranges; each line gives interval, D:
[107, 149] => 108.0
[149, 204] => 160.5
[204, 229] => 205.5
